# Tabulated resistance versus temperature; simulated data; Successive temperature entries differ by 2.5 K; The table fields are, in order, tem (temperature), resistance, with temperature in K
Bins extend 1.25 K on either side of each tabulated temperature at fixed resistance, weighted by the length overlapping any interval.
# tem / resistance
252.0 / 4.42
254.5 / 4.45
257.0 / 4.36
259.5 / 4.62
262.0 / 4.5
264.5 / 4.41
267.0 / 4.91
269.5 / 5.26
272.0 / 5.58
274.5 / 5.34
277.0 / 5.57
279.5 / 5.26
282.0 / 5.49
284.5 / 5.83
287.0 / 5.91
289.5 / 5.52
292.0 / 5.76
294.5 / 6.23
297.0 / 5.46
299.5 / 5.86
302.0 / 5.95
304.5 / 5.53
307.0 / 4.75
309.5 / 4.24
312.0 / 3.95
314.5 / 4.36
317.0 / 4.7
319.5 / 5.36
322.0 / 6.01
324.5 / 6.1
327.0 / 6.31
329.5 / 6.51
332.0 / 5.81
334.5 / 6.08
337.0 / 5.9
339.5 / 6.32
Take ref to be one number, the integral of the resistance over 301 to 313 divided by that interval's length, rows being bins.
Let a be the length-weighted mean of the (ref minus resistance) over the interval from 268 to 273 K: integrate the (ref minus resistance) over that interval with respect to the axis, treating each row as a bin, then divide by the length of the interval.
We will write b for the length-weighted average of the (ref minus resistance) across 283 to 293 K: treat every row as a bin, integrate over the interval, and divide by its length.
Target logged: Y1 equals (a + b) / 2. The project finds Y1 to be -0.69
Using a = -0.5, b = -0.87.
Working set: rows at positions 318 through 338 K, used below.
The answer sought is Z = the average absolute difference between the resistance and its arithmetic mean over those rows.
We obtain 0.24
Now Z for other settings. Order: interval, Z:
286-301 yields 0.21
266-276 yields 0.19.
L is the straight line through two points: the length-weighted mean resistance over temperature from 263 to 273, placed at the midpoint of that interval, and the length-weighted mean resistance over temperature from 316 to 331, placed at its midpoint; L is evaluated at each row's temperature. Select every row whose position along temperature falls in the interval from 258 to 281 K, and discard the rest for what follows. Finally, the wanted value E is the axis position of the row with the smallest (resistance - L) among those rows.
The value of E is 264.5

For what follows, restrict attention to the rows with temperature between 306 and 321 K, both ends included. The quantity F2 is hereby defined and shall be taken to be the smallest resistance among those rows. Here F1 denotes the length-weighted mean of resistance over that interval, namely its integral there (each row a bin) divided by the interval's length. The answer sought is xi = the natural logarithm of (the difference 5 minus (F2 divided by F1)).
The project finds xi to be 1.420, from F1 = 4.58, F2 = 3.95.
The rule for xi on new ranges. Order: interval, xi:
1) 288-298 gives 1.399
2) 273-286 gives 1.397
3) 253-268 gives 1.396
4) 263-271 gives 1.410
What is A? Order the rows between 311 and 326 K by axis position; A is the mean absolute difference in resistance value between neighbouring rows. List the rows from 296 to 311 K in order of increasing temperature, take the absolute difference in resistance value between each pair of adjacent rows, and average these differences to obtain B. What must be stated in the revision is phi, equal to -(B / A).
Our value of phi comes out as -1.0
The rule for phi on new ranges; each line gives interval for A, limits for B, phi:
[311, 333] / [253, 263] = -0.4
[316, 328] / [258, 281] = -0.7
